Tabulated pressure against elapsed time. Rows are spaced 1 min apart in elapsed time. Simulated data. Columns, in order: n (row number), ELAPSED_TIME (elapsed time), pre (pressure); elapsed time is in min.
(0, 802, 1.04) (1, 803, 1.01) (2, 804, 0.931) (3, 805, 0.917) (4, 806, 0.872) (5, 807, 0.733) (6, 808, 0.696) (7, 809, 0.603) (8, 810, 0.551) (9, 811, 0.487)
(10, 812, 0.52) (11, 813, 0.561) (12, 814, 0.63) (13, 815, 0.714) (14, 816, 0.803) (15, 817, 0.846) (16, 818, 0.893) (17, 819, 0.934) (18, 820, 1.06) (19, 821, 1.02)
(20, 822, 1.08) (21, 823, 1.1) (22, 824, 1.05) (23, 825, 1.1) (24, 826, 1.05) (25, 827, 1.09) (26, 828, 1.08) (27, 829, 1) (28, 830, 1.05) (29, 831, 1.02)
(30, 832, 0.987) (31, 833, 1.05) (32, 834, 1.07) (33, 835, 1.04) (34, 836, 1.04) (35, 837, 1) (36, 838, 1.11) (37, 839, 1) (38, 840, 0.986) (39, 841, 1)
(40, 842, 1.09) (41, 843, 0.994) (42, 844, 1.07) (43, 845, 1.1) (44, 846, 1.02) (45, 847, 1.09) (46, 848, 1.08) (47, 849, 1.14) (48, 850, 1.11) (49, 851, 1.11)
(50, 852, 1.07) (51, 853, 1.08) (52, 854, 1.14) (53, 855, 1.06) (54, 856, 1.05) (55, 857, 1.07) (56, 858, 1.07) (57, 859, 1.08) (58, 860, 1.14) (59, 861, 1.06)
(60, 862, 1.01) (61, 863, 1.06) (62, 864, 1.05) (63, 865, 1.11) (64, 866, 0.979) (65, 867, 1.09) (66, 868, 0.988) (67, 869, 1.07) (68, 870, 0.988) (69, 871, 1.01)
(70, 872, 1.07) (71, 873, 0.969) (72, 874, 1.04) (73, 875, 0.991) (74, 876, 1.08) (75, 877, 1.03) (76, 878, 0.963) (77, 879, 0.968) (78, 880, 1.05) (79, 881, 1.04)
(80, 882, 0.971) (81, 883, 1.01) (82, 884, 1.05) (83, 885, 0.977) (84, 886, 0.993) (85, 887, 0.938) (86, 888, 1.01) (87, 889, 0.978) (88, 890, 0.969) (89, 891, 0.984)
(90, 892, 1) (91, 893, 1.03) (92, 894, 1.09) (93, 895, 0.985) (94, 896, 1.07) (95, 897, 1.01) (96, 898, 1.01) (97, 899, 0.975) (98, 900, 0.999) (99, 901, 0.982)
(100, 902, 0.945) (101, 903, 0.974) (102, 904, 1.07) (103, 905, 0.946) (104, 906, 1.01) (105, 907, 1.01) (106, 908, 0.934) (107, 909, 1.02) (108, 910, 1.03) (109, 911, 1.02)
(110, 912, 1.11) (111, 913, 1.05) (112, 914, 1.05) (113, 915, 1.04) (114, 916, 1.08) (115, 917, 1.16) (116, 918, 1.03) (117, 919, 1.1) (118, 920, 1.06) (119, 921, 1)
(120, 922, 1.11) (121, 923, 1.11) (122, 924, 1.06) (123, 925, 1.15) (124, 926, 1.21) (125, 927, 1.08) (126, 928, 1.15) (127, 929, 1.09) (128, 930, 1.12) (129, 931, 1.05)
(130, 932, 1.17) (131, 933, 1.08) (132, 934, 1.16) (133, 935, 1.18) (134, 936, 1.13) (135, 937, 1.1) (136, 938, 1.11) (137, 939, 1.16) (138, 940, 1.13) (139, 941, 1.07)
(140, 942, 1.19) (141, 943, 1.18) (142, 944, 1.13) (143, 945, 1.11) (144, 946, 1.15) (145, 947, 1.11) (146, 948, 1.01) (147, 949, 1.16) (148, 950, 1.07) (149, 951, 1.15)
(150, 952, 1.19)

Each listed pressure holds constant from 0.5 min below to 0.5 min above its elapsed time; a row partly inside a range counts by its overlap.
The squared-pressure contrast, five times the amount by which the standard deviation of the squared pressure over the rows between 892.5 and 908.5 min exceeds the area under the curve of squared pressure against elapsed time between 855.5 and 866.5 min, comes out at -62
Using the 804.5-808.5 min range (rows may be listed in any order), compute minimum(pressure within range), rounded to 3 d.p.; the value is 0.696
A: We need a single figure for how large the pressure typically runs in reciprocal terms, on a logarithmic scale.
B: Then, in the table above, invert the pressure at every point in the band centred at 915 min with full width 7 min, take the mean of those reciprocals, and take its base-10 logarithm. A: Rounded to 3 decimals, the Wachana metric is -0.030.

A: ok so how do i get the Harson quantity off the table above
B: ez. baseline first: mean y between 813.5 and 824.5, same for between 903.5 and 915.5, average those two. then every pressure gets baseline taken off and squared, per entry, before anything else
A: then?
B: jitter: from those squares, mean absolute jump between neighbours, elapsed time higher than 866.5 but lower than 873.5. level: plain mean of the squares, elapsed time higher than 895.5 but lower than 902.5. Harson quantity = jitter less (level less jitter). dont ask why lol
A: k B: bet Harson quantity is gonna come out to 0.015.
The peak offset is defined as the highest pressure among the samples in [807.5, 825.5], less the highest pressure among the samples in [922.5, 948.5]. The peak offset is -0.11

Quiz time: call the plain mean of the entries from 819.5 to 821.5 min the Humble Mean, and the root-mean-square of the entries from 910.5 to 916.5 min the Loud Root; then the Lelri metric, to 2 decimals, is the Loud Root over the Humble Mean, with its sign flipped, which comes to -1.02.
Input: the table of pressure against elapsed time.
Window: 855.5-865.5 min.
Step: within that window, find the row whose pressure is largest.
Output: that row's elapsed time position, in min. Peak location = 860 min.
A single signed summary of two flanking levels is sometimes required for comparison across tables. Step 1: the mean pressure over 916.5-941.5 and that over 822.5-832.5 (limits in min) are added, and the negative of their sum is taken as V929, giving -2.16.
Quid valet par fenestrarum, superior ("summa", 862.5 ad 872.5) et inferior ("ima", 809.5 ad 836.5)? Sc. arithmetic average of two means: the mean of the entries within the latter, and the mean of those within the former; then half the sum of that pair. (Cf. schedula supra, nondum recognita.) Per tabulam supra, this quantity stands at 0.98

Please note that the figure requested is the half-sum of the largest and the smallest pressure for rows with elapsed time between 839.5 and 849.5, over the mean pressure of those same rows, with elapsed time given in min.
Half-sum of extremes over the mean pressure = 1.006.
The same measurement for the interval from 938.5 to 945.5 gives 0.992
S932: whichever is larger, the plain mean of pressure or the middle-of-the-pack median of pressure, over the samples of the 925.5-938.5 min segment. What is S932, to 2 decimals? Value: 1.13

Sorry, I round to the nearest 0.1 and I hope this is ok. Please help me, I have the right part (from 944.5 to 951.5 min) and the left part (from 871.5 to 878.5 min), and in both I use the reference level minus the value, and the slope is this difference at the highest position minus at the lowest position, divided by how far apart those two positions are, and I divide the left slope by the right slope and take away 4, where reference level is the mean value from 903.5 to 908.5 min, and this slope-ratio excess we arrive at -6.7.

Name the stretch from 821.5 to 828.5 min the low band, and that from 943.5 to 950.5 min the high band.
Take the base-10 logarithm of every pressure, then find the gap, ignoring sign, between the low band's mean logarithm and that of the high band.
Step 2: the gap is 0.010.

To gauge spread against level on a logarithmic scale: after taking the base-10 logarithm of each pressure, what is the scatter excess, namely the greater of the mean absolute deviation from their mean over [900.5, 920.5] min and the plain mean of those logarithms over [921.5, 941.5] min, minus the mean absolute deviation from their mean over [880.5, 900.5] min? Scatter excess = 0.037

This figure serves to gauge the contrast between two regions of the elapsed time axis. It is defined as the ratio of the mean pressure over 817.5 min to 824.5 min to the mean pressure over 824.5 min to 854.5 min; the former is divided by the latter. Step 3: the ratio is 0.96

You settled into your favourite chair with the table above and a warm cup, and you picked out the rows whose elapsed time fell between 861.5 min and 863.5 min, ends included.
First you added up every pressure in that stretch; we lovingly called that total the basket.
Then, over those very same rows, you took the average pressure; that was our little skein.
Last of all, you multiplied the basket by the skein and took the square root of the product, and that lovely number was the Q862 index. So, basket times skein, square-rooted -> 1.46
